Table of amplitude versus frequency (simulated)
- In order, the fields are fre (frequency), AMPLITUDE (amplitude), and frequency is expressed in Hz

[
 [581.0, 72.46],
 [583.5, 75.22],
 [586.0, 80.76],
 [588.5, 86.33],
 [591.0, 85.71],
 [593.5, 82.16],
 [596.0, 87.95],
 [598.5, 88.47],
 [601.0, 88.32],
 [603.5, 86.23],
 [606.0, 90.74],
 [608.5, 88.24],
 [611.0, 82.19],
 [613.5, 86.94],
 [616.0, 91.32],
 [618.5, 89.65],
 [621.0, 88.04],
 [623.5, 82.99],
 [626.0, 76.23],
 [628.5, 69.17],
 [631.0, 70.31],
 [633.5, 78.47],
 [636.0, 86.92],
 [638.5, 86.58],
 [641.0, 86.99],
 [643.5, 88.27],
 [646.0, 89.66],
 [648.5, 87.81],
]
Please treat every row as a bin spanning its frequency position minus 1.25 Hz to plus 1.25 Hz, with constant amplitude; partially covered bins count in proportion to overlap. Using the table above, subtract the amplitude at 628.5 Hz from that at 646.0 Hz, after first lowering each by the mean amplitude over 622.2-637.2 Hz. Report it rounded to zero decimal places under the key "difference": 20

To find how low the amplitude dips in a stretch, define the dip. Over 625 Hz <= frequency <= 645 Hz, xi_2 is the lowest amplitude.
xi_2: 69.17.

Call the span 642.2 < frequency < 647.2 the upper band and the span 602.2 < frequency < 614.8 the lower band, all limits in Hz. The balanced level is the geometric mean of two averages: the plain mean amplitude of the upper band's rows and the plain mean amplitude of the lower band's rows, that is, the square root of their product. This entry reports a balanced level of 88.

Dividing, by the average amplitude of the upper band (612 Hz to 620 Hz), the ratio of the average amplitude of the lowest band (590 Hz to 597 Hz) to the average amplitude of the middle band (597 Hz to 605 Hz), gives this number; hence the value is 0.0109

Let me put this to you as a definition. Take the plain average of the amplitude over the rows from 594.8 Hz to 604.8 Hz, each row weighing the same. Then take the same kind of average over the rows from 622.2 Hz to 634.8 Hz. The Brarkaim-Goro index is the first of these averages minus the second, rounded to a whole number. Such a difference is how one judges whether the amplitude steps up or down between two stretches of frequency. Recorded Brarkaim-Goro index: 12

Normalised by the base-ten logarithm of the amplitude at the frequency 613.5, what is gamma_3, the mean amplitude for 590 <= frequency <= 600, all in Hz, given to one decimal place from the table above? 44.4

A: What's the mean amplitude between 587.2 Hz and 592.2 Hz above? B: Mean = 86.0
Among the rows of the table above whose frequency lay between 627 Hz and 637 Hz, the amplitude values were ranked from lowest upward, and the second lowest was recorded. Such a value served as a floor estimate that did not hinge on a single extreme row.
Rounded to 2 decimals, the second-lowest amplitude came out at 70.31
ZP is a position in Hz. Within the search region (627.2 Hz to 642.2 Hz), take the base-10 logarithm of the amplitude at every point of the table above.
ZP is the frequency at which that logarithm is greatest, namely 641.0 Hz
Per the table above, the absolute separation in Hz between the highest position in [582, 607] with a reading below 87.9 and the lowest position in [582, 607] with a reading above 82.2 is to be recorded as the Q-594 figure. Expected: 15.0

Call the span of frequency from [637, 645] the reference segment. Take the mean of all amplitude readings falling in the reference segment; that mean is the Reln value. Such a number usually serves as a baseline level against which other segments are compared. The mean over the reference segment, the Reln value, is 87.3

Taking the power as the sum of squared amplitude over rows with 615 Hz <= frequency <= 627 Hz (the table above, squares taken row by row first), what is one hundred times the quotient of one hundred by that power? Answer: 0.272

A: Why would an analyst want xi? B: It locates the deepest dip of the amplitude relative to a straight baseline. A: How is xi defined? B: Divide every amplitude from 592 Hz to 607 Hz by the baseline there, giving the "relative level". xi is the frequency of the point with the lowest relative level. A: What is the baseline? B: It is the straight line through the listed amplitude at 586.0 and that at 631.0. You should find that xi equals 593.5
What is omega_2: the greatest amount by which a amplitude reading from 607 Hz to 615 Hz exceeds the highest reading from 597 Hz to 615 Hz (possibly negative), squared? 6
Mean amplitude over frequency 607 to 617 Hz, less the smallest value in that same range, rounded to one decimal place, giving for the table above 5.0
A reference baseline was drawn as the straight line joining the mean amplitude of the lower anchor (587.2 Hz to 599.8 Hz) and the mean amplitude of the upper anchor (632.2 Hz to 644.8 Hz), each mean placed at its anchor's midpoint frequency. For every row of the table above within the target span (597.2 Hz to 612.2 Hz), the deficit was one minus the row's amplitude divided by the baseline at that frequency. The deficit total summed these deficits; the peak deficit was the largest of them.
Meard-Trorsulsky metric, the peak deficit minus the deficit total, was 0.14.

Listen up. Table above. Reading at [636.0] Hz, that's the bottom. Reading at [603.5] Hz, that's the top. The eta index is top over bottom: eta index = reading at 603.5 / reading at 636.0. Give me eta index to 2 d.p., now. 0.99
